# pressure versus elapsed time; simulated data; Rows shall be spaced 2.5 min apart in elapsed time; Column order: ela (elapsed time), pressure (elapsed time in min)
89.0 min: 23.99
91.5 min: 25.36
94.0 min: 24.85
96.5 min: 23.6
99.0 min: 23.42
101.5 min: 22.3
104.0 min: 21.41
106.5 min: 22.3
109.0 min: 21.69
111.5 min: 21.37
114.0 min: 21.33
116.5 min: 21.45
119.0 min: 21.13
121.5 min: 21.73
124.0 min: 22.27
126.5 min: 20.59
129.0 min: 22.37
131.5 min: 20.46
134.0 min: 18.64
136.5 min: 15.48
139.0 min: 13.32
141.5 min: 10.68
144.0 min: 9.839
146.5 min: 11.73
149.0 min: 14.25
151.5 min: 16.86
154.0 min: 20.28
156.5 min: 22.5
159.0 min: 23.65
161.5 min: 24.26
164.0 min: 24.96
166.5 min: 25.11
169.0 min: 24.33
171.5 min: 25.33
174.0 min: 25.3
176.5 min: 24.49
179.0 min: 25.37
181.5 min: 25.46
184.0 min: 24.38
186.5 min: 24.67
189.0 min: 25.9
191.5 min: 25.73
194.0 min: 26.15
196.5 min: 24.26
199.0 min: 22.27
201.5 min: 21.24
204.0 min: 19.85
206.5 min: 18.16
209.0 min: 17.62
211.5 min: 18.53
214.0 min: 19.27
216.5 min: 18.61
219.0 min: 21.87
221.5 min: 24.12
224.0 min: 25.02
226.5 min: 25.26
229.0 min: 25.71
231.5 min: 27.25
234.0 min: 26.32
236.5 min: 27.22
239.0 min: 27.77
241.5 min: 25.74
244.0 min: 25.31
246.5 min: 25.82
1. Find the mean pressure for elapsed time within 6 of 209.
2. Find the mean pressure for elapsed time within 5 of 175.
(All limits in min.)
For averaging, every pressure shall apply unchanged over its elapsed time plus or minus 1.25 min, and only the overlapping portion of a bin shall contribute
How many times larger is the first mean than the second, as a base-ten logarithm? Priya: -0.129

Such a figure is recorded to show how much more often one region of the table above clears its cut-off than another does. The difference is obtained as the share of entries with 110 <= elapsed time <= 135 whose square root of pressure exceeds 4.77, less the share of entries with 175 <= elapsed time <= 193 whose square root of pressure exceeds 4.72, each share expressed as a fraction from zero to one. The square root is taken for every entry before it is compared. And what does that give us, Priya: -1.00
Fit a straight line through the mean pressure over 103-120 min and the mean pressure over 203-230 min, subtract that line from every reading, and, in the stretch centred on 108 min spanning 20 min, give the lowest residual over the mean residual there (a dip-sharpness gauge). -1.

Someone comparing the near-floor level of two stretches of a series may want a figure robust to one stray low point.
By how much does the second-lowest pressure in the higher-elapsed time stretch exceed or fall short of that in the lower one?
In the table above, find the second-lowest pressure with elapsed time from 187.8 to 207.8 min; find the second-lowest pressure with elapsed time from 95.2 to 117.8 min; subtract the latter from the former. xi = -2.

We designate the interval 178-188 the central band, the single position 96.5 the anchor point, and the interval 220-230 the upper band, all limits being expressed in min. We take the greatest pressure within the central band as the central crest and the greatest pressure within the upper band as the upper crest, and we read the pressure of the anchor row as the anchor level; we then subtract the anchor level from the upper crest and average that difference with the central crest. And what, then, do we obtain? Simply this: 13.8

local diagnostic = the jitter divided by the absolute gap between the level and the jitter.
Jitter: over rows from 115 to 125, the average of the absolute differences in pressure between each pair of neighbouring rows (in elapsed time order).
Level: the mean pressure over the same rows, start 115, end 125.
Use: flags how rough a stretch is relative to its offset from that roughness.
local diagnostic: 0.023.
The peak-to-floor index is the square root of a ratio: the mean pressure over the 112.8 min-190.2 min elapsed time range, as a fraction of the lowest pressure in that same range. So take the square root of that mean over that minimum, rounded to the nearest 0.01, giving 1.46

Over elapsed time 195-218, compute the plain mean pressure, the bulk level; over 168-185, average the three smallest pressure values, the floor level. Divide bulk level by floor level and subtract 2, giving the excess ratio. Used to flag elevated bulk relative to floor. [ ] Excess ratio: -1.18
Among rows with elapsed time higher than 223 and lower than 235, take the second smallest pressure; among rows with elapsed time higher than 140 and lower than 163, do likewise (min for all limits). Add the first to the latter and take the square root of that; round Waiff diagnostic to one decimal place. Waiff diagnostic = 6.0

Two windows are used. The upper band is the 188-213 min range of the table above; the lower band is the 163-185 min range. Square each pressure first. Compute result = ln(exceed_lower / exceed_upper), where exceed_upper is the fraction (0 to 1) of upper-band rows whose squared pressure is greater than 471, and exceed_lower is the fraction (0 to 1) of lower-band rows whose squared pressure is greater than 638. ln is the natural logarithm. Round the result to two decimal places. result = -0.12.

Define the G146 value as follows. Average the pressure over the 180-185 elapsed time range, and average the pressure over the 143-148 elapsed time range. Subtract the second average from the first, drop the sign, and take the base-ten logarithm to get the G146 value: 1.15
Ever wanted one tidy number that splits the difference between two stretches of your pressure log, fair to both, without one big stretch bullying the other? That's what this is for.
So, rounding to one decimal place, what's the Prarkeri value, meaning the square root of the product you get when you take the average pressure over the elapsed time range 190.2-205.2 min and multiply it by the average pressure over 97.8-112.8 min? 22.7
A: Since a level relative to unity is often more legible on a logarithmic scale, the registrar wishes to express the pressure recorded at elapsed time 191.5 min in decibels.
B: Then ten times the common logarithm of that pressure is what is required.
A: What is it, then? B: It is 14.1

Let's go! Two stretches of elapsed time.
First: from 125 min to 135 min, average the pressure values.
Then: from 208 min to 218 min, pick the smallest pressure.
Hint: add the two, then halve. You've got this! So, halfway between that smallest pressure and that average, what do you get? 19.1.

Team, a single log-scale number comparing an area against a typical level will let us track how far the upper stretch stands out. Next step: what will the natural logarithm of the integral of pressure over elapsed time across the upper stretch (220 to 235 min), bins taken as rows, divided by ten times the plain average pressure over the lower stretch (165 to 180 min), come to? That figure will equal 0.43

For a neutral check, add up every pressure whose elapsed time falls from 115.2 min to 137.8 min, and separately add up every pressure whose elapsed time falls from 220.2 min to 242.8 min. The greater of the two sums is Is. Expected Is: 234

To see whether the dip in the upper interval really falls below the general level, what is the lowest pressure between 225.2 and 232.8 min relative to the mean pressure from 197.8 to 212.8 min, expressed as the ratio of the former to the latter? 1.3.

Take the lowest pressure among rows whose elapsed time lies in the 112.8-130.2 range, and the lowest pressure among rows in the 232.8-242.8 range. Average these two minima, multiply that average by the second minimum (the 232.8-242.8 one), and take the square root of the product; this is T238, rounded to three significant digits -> 24.4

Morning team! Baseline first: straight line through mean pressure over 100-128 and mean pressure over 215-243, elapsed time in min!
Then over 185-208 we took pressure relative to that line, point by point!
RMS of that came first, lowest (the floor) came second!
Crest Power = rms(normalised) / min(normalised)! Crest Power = 1.3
